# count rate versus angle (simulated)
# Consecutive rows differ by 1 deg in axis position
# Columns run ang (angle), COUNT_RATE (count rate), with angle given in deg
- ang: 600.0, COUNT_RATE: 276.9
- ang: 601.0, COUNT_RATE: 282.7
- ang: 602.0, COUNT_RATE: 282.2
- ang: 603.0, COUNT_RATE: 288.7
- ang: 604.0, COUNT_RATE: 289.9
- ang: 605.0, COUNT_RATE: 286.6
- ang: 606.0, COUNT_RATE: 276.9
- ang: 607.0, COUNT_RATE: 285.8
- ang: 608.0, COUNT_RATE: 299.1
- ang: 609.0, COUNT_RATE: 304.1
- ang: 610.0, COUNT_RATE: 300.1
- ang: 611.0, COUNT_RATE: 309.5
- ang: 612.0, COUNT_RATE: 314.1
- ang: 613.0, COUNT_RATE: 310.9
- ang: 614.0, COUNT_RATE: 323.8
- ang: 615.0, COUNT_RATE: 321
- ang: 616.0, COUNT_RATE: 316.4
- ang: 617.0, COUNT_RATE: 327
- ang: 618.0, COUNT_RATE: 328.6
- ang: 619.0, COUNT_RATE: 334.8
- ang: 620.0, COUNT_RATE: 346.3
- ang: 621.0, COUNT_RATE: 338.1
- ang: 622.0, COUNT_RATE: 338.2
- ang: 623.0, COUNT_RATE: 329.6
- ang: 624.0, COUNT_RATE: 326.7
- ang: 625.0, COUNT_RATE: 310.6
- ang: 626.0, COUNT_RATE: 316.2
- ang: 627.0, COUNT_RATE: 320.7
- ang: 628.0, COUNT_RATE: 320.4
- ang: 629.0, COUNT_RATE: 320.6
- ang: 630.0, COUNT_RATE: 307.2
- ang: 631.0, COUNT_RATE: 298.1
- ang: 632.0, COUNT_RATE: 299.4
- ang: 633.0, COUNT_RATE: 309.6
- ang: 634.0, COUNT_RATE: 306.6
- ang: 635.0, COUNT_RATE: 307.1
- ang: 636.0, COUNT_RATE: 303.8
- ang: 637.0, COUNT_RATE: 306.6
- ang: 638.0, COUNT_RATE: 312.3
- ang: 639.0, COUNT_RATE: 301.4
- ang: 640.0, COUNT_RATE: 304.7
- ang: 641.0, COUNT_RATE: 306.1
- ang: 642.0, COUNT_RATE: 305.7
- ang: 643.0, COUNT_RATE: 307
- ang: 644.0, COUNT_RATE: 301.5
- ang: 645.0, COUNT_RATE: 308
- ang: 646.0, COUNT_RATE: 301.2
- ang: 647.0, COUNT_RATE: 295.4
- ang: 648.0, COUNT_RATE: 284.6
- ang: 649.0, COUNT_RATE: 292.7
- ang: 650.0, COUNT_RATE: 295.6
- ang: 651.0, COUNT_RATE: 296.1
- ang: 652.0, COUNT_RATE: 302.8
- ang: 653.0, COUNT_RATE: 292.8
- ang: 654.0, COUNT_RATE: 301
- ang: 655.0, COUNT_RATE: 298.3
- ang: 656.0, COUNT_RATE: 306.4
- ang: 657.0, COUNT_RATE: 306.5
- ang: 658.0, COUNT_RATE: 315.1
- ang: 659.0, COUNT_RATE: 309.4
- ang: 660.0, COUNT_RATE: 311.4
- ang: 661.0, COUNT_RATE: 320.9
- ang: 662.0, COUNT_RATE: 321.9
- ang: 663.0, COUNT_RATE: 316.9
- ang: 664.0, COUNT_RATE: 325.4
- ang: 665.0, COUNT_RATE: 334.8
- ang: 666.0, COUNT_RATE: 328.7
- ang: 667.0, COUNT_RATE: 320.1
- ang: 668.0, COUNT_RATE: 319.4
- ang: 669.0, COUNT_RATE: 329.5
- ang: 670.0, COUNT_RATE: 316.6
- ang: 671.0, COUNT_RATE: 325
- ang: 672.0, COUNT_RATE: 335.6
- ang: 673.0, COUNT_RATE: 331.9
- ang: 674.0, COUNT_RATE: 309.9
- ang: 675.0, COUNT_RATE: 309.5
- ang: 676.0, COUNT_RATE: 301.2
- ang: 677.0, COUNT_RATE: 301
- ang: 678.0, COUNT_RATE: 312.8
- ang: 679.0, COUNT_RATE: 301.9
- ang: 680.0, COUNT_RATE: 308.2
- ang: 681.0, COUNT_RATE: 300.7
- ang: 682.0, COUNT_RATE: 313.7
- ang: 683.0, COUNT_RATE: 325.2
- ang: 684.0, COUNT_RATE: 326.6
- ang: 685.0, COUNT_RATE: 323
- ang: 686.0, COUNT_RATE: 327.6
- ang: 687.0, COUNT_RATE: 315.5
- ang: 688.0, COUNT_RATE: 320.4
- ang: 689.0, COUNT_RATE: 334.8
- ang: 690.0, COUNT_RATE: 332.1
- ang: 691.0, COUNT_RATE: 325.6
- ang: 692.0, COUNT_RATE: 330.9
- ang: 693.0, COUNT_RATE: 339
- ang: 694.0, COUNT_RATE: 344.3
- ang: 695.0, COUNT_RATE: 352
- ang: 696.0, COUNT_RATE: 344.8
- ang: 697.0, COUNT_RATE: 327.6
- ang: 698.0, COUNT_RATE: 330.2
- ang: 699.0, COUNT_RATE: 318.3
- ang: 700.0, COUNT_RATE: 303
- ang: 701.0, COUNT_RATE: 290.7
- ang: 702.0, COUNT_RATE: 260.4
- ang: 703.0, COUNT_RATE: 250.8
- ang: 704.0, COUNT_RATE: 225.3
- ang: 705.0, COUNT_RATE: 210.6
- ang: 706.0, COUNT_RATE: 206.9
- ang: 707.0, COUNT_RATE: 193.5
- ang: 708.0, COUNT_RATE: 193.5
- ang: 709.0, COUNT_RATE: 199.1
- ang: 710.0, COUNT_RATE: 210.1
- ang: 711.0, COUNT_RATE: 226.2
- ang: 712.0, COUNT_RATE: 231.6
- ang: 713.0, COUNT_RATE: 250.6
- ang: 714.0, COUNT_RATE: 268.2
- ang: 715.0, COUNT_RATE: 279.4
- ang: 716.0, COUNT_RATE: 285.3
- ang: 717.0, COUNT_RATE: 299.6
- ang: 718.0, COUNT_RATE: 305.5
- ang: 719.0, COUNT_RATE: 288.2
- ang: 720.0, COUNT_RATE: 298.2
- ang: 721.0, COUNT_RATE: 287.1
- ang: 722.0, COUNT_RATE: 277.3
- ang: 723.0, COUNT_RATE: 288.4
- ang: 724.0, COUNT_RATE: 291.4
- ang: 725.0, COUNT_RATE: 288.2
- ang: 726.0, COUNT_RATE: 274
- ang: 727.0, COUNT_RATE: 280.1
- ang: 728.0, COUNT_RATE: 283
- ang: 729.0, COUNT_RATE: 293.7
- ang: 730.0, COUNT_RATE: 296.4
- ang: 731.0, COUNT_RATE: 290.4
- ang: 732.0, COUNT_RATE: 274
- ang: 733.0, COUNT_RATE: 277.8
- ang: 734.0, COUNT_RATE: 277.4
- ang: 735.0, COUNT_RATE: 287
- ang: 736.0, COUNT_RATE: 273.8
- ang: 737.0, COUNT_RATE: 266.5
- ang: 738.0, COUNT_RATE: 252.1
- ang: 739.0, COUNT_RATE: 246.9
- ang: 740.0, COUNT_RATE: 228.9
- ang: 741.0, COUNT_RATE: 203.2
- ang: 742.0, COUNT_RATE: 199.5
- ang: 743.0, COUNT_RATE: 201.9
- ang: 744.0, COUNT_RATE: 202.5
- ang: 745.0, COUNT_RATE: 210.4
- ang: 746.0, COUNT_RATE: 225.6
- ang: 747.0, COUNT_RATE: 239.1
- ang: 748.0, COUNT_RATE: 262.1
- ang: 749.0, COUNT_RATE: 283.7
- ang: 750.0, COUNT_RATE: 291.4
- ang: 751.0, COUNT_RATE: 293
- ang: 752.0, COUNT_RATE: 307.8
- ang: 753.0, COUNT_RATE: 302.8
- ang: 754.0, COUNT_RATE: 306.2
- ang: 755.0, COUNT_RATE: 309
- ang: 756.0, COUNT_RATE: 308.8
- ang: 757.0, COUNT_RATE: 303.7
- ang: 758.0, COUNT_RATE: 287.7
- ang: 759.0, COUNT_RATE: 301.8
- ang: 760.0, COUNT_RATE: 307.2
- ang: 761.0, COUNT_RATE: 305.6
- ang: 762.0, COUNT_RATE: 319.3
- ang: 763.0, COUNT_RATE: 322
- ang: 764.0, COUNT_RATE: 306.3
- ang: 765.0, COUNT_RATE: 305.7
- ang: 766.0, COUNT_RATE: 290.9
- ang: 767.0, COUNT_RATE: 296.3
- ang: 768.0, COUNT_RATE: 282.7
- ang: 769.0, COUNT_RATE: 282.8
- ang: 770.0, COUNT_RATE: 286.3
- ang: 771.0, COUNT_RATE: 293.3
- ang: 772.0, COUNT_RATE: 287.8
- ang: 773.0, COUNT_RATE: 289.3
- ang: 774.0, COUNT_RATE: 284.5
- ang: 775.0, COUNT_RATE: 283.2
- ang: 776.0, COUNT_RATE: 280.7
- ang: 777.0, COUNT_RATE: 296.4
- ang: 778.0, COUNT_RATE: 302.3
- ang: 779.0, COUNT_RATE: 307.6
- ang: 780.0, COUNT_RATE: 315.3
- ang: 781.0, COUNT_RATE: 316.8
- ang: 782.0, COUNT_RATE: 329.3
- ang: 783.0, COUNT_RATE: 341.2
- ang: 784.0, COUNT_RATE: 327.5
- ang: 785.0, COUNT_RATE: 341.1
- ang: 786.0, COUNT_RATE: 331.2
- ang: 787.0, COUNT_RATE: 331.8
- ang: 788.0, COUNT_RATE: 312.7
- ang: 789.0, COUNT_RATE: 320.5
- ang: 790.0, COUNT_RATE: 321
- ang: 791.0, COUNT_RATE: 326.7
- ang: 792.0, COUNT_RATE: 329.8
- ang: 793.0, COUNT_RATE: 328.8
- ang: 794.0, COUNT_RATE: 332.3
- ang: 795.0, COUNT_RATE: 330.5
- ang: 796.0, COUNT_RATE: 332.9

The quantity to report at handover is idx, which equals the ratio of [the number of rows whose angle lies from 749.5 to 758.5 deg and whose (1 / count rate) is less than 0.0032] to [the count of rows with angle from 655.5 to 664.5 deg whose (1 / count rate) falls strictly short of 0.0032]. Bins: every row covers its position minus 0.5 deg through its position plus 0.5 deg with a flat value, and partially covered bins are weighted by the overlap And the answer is 0.0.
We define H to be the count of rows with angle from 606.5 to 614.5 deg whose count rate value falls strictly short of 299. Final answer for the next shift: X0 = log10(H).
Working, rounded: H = 1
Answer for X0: 0.00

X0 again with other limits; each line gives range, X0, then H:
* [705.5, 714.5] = 0.95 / 9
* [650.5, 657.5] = 0.48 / 3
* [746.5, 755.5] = 0.70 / 5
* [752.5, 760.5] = 0.00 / 1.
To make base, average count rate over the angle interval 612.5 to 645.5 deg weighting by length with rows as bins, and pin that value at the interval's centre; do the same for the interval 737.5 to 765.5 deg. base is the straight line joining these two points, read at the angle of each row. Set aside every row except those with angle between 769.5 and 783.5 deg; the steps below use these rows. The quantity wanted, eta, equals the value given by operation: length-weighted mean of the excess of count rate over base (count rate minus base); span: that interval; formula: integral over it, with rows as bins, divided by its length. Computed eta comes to 37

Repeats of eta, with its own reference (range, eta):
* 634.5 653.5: -9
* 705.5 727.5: -25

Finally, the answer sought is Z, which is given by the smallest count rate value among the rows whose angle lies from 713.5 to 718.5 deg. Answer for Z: 268.2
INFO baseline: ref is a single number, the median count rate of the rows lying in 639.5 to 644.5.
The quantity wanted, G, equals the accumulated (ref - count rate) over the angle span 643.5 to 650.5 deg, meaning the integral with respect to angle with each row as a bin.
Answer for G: 61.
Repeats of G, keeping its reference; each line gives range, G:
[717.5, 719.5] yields 18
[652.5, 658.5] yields 14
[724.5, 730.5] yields 119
